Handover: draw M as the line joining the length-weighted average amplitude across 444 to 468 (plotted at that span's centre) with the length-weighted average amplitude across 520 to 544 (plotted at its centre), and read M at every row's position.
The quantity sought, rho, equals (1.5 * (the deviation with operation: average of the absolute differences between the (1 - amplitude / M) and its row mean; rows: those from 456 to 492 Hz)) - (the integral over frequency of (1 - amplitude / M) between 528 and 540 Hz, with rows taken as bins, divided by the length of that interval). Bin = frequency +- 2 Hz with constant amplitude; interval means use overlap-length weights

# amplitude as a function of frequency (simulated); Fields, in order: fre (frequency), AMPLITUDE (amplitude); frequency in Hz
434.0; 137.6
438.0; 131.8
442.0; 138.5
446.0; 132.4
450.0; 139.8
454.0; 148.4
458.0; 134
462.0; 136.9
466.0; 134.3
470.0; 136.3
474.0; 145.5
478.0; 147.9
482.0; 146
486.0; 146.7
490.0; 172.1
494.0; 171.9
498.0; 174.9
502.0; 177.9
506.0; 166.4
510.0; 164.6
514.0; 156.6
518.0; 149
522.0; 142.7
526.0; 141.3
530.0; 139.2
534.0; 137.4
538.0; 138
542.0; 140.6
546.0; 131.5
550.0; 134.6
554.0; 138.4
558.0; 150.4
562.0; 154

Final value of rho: 0.07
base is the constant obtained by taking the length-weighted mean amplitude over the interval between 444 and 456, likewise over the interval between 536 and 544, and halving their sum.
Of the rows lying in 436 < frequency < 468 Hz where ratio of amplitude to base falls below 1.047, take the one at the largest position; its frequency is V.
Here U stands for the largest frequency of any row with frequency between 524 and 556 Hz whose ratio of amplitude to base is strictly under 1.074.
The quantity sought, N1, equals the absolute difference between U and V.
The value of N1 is 88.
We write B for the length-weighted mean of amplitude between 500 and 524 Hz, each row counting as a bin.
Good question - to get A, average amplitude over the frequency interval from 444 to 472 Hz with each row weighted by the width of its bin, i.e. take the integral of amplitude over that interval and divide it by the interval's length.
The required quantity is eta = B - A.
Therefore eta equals 22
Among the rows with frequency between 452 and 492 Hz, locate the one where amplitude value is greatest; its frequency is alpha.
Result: 490.0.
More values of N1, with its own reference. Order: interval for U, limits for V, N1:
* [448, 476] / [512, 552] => 76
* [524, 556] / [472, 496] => 72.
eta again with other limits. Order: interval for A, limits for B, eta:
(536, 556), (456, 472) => -1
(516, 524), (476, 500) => 14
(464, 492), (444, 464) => -9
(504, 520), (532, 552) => -23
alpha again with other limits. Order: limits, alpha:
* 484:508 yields 502.0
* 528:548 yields 542.0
